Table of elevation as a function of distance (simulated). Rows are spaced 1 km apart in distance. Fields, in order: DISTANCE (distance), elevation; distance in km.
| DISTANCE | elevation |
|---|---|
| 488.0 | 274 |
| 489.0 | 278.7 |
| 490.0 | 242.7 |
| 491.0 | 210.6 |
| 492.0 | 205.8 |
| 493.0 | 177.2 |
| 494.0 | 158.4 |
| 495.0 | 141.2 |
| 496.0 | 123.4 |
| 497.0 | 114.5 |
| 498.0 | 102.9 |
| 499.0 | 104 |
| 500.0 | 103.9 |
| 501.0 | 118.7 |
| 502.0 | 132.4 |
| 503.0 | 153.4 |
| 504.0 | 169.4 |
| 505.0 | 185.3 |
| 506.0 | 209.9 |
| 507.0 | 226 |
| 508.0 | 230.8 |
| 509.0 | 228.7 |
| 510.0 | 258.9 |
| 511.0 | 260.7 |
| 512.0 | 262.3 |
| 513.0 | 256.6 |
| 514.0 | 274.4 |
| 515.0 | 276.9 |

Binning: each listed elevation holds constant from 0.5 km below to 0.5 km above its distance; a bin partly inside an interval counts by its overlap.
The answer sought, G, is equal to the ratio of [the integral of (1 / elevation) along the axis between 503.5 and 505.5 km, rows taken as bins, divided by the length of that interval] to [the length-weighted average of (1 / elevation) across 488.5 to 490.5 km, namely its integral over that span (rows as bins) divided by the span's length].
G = 1.5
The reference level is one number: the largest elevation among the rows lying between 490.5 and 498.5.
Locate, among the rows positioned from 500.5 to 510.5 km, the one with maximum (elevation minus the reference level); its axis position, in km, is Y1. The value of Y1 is 510.0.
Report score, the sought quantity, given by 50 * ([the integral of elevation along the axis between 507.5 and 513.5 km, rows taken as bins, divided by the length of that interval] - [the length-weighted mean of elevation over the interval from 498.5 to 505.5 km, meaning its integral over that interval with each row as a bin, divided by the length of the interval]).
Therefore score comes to 5575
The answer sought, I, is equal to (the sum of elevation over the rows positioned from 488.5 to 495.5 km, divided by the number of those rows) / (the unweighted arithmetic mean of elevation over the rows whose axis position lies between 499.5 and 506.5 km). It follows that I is 1.32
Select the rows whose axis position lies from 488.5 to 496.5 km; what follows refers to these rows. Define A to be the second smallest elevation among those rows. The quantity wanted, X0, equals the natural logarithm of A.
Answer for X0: 4.95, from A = 141.2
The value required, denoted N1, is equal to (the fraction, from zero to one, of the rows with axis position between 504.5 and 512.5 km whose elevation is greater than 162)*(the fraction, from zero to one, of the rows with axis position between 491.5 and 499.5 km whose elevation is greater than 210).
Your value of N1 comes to 0.00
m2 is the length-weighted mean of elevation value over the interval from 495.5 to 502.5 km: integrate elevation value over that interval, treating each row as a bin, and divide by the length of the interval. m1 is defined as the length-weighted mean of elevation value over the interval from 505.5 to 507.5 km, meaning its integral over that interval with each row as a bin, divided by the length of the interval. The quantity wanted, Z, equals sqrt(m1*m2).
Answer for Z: 158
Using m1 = 218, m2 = 114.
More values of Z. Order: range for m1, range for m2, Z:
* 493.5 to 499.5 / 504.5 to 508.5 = 163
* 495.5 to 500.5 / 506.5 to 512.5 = 164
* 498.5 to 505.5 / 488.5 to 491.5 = 184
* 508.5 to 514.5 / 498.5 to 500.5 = 163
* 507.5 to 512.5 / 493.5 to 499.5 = 176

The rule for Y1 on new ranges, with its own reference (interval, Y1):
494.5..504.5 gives 504.0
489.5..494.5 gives 490.0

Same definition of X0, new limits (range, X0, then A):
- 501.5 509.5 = 5.03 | 153.4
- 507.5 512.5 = 5.44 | 230.8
